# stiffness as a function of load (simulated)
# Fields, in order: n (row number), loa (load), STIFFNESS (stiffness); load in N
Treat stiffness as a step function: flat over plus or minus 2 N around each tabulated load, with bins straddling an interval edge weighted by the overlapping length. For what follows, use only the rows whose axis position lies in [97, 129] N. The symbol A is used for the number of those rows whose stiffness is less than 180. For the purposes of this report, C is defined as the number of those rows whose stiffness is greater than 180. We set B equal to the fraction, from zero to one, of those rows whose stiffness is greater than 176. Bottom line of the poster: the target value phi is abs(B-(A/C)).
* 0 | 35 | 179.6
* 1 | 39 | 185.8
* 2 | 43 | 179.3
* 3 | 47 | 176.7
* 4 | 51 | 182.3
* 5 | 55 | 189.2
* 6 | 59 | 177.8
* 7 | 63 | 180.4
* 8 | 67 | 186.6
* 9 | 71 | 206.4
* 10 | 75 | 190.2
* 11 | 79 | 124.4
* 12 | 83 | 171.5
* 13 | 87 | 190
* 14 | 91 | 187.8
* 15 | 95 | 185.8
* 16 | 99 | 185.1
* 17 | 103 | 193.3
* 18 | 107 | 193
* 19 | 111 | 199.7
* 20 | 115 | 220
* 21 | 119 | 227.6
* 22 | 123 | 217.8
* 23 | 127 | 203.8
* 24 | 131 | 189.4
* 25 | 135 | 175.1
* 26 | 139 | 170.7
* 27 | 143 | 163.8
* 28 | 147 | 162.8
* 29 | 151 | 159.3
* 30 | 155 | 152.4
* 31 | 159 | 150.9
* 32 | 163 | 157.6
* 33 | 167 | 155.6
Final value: 1.0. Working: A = 0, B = 1.00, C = 8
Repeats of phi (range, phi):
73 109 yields 0.5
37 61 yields 0.0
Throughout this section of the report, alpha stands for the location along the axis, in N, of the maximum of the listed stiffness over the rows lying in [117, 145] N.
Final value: 119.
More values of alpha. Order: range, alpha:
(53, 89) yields 71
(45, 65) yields 55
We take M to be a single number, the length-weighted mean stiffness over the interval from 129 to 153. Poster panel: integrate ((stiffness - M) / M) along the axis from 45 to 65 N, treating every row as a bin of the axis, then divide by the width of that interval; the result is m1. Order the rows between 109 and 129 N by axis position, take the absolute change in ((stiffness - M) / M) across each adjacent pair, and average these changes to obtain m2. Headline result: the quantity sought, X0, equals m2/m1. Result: 1.2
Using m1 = 0.065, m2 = 0.076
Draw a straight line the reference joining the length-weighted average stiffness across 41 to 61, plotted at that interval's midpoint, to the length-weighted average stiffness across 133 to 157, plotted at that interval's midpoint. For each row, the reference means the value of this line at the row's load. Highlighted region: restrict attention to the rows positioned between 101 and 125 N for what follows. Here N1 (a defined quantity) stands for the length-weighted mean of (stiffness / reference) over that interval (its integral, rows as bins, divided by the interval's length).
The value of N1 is 1.23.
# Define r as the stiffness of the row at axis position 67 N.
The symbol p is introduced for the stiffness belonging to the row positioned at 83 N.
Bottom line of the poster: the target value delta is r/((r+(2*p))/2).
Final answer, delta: 0.705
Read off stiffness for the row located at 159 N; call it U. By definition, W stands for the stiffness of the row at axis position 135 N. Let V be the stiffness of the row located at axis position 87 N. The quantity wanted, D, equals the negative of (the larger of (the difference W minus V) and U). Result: -151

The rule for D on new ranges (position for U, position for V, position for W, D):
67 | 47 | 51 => -187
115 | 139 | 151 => -220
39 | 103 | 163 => -186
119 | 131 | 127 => -228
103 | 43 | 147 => -193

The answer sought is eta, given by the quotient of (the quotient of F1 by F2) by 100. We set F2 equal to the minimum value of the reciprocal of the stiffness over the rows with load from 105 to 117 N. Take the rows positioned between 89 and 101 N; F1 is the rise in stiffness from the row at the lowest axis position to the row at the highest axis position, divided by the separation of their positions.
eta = -0.7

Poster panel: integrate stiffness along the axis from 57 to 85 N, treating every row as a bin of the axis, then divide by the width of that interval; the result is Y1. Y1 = 177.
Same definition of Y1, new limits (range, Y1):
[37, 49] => 181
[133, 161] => 162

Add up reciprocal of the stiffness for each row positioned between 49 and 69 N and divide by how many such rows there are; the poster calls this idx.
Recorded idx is 0.0055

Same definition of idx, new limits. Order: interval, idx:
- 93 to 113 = 0.0052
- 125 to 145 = 0.0056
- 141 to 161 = 0.0063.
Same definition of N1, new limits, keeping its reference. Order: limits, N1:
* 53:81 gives 1.01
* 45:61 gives 1.00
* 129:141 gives 1.08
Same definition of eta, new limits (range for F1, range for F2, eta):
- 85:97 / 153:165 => -0.8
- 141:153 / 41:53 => -1.0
